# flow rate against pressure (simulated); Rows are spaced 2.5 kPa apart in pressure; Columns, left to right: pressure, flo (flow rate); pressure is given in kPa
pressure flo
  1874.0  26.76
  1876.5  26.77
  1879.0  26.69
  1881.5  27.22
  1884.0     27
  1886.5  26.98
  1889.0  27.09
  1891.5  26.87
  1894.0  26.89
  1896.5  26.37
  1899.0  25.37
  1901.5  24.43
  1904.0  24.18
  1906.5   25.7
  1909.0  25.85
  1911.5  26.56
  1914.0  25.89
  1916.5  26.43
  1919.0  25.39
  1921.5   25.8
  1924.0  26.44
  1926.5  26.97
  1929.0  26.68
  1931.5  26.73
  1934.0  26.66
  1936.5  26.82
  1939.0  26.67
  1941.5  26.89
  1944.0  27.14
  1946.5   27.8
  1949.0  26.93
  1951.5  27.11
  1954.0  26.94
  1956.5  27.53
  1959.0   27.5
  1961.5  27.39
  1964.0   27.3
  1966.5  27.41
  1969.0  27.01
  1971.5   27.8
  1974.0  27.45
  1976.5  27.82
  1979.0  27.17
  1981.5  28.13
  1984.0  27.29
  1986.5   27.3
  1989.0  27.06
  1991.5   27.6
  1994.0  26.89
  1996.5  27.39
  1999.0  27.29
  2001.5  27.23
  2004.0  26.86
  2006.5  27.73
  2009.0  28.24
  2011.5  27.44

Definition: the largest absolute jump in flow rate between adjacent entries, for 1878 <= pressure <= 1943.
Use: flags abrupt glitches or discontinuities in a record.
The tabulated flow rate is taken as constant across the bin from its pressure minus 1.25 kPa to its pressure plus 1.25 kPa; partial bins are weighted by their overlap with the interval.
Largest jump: 1.52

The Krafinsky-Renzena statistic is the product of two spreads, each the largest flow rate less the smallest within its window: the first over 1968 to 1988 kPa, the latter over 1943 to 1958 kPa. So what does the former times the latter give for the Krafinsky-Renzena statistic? 1.0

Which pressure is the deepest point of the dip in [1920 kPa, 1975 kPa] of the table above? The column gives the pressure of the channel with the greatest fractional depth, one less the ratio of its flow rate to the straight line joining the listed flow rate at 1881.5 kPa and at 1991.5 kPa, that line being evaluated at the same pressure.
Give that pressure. 1921.5 kPa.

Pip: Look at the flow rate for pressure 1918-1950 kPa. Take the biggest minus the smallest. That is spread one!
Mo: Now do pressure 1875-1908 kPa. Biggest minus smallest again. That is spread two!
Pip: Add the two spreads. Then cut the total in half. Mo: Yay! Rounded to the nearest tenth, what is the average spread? 2.7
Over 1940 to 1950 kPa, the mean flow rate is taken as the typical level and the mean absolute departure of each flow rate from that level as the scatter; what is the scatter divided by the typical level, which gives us 0.0112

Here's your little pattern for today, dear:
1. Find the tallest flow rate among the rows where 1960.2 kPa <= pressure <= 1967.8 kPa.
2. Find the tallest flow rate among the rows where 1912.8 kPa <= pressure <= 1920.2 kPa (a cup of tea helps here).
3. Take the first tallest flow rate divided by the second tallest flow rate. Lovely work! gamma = 1.04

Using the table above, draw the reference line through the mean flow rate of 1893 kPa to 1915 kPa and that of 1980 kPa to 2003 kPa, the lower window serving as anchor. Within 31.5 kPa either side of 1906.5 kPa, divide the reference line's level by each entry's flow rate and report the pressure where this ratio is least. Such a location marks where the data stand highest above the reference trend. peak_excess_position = 1881.5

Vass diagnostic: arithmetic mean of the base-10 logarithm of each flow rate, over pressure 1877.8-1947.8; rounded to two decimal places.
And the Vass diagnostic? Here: 1.42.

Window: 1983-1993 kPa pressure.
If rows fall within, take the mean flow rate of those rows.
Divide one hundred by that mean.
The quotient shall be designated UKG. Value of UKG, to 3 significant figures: 3.66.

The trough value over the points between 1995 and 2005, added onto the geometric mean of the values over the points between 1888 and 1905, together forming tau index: 52.7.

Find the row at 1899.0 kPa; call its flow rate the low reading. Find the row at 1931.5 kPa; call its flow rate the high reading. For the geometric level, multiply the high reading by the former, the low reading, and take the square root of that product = 26.0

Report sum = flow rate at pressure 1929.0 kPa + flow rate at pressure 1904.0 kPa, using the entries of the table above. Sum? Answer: 50.9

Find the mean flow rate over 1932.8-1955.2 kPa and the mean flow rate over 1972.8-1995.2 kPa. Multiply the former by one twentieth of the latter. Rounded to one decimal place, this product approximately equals 37.0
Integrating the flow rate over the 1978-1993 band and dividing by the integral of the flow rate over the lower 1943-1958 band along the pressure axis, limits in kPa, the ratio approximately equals 1.01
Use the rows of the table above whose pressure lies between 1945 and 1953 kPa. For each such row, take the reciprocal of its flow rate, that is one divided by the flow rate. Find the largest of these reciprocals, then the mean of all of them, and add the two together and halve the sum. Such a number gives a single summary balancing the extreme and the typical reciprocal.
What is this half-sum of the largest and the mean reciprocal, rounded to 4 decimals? 0.0369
